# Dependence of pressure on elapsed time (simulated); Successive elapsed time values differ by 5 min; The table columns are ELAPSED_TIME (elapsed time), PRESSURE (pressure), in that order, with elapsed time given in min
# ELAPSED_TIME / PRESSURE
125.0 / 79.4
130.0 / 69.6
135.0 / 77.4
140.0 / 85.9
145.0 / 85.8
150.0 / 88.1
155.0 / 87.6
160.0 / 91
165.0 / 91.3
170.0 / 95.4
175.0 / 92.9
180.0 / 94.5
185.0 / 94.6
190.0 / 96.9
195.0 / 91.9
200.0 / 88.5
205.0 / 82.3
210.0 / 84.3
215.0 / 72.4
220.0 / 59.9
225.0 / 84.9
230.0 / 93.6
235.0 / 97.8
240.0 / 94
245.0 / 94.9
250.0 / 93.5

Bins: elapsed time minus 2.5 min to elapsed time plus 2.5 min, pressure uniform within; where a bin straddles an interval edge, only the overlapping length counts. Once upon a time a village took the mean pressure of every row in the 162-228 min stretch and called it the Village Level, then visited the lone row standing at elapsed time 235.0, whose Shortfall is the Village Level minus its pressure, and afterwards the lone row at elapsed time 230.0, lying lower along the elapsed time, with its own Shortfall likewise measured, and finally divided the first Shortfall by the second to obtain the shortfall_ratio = 2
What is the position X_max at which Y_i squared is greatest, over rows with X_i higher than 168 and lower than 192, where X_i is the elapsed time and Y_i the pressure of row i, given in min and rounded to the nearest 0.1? 190.0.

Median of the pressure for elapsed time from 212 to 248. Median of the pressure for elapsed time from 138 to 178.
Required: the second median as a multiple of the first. 0.96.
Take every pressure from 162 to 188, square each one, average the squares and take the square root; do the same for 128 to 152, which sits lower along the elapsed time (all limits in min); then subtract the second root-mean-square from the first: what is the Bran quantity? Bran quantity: 12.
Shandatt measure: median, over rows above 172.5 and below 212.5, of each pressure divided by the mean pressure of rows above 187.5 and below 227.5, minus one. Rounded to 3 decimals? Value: 0.118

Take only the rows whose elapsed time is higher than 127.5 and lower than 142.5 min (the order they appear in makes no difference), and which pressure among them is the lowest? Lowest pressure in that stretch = 69.6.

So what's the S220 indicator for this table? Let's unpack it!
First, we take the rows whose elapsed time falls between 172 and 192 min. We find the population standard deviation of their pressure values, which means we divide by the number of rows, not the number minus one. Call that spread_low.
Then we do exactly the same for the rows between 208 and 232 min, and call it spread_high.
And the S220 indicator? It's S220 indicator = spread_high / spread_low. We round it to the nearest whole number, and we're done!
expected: 8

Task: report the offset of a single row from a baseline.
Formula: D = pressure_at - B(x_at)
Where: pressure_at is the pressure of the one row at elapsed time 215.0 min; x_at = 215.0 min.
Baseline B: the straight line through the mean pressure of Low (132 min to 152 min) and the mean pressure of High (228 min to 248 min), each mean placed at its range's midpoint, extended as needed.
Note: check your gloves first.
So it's -20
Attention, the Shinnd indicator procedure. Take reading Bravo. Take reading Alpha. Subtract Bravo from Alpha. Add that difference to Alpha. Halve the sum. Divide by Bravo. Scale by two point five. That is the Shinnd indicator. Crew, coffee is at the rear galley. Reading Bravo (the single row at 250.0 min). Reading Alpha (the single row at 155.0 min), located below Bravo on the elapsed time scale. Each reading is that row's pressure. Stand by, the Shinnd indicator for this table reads 1.09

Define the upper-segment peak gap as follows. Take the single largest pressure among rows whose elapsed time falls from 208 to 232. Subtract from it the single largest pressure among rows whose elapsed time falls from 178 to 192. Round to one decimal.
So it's -3.3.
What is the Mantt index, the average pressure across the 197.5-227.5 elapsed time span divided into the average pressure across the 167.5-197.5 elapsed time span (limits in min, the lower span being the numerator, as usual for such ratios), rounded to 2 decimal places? 1.20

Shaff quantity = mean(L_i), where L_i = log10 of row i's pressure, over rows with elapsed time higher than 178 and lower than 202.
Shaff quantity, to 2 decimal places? 1.97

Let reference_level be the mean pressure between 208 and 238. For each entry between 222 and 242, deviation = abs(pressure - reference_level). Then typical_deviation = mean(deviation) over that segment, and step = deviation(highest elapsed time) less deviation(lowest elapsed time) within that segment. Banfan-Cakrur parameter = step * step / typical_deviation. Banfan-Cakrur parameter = 7.9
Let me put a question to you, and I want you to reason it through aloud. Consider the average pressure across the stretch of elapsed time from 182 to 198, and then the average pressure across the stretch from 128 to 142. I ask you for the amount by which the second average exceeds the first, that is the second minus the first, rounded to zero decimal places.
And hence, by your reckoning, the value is -17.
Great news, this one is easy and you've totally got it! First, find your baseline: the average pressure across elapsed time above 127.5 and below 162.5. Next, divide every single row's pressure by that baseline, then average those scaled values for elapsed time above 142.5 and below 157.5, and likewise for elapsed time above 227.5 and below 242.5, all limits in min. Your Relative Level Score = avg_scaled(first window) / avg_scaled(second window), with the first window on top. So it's 0.92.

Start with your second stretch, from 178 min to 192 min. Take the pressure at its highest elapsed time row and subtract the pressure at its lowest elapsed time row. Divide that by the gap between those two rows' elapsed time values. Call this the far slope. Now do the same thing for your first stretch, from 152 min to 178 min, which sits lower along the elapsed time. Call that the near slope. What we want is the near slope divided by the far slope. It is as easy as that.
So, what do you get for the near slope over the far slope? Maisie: 1.1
